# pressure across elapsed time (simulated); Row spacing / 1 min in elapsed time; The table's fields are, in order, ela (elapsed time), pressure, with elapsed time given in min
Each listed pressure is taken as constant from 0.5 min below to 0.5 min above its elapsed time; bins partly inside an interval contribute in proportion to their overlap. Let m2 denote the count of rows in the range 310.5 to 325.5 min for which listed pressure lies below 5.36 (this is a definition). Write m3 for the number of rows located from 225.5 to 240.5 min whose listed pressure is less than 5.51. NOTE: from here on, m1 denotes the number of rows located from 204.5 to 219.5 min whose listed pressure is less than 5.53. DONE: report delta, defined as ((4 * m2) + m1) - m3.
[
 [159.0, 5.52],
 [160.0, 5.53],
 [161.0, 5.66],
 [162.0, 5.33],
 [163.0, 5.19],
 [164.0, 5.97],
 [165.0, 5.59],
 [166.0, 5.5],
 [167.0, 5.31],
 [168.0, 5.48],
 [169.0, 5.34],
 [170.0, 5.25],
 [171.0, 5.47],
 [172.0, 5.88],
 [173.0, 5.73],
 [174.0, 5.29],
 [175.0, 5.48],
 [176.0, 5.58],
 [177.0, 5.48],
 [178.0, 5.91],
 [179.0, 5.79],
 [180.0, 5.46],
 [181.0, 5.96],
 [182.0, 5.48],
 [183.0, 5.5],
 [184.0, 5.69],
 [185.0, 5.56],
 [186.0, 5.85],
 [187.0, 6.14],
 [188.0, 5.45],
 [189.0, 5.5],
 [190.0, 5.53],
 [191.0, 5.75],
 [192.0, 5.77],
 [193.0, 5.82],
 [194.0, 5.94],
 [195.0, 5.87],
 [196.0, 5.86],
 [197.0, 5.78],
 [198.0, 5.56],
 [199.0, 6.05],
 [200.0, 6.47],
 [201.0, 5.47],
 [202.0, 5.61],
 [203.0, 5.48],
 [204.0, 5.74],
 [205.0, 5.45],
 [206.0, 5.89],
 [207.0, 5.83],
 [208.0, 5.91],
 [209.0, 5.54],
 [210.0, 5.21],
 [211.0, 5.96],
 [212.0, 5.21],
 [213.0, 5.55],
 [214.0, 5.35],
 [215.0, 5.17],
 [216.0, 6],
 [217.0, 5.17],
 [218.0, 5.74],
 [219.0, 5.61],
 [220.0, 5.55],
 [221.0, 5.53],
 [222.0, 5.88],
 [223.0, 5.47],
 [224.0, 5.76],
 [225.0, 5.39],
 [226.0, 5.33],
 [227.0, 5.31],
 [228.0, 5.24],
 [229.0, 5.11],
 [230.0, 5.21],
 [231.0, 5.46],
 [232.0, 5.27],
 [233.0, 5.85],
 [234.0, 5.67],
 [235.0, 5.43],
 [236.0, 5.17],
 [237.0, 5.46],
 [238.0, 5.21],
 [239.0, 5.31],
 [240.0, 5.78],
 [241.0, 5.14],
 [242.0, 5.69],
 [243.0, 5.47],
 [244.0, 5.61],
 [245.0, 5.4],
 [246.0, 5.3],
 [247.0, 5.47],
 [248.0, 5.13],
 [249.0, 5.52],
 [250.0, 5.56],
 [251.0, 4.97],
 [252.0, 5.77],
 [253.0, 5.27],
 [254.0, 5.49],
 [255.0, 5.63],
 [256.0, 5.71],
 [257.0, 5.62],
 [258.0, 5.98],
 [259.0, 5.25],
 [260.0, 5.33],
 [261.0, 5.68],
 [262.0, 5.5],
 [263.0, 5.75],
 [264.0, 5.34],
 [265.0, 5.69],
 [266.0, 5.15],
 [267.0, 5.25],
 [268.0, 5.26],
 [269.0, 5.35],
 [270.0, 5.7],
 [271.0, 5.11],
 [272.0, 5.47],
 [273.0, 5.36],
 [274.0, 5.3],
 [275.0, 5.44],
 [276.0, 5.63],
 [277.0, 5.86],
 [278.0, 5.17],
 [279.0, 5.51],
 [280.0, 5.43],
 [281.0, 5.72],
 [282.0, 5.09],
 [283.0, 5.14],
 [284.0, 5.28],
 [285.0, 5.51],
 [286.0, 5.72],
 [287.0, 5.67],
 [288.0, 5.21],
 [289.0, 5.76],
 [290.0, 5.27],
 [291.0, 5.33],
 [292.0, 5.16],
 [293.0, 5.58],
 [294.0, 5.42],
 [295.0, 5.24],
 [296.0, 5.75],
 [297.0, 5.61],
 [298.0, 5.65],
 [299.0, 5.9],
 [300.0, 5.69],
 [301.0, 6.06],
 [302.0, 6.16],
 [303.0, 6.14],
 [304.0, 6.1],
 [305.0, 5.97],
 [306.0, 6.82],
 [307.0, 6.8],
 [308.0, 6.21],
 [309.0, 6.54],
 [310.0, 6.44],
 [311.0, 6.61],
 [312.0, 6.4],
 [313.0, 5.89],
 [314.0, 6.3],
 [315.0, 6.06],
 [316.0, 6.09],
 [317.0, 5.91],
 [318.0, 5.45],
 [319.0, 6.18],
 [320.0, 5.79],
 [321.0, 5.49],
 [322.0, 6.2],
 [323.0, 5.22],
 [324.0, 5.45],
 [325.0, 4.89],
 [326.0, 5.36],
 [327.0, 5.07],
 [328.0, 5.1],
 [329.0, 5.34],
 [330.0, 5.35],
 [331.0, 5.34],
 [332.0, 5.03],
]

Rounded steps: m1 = 6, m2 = 2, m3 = 12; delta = 2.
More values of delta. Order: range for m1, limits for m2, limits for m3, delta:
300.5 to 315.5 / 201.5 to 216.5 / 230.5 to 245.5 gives 6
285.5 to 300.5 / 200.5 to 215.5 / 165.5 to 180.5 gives 12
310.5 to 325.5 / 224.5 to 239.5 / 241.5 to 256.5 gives 33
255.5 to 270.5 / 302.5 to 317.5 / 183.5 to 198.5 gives 6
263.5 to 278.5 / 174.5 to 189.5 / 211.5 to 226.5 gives 4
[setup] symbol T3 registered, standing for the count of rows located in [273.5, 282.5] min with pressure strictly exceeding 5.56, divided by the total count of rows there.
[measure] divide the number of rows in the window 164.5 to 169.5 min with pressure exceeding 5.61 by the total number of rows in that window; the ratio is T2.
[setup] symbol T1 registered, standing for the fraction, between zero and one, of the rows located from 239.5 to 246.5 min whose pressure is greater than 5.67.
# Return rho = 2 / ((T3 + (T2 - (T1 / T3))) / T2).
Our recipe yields 0.0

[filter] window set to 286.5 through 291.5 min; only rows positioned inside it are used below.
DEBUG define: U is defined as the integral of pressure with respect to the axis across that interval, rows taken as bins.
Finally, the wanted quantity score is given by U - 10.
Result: 17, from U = 27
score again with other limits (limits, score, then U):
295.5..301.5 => 25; 35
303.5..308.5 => 22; 32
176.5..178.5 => 1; 11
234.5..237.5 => 6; 16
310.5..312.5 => 3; 13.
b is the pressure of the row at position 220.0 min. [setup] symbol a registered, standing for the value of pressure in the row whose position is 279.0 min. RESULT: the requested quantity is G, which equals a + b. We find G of 11.1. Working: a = 5.51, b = 5.55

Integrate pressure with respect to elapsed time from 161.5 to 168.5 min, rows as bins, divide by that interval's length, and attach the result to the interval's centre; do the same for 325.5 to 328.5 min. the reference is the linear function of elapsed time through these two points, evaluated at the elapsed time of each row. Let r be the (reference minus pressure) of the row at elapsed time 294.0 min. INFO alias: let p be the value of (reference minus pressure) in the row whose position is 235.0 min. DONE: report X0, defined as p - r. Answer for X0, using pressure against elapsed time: 0.1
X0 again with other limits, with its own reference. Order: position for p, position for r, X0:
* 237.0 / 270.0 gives 0.3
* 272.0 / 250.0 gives 0.0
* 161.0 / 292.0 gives -0.3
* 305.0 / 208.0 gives -0.2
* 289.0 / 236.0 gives -0.7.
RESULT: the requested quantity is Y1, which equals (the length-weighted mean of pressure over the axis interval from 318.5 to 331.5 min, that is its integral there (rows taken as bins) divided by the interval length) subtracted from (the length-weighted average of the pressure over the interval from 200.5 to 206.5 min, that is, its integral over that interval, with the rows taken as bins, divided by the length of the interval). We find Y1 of 0.2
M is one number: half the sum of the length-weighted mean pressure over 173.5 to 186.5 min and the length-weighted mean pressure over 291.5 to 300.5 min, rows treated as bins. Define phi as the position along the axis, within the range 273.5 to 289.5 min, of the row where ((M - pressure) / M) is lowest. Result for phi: 277.0 min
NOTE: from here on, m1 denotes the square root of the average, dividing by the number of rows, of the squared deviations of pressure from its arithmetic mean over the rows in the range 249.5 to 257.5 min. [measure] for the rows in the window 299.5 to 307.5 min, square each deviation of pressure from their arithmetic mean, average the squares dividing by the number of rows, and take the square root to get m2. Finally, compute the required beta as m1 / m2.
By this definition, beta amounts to 0.7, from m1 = 0.25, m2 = 0.37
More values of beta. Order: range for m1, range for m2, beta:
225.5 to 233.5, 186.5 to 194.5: 1.0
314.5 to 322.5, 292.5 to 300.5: 1.5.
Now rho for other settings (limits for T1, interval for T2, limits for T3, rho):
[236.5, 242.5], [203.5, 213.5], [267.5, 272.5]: -1.0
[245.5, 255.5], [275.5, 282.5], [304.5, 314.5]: 0.6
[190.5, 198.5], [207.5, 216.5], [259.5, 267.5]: -0.4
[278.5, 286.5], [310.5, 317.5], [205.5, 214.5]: 2.3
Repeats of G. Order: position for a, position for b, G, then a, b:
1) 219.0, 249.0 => 11.1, 5.61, 5.52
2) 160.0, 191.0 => 11.3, 5.53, 5.75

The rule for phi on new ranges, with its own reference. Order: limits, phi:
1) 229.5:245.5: 233.0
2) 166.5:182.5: 181.0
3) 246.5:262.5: 258.0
